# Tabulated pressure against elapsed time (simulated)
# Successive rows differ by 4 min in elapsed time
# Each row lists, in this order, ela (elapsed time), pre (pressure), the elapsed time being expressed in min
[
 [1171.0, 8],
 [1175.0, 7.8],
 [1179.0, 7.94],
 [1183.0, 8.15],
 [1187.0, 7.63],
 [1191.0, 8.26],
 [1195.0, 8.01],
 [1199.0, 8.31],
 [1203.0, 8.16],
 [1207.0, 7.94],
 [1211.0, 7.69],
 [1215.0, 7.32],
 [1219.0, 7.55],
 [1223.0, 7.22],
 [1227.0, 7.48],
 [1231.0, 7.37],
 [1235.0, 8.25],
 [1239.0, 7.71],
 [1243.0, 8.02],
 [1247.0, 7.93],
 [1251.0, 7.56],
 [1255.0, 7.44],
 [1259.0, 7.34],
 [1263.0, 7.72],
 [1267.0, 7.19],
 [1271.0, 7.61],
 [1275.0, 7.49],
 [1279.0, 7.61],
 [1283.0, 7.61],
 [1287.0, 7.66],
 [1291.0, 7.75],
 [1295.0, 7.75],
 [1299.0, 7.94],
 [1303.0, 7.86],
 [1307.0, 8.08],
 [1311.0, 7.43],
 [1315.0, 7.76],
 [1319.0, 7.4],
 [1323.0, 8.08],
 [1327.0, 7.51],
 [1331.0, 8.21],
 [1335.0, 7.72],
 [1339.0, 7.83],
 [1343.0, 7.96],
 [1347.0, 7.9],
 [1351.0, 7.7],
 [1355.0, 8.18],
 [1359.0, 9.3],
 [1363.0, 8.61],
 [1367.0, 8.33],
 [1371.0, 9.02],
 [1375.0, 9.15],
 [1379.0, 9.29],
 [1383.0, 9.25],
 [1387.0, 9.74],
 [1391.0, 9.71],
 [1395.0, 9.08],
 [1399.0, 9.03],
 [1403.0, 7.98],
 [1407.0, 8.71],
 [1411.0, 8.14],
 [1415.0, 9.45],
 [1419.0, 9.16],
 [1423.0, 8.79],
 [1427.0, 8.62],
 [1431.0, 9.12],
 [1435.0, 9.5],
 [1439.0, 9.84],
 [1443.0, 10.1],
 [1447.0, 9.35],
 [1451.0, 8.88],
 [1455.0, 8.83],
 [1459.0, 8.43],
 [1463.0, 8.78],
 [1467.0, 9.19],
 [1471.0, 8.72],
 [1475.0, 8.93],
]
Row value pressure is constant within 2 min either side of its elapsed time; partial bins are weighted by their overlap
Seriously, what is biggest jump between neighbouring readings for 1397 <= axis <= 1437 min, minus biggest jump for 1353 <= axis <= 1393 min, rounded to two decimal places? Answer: 0.19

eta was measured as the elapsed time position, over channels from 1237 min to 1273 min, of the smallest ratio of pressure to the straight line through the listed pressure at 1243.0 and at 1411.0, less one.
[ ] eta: 1267.0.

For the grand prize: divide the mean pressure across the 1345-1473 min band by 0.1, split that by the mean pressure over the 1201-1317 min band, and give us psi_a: 11.6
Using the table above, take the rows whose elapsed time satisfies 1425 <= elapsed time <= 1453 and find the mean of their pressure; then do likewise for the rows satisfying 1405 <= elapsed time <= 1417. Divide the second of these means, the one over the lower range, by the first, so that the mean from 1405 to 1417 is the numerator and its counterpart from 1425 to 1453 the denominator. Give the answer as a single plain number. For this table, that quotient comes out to 0.94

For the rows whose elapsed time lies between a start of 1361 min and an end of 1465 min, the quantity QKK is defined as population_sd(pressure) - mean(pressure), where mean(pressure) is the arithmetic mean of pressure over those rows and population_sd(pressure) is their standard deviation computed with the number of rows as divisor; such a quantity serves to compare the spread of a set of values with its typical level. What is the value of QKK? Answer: -8.5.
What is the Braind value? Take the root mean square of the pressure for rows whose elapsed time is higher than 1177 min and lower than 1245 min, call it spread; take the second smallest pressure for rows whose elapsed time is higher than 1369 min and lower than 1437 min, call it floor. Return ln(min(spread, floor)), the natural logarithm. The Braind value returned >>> 2.06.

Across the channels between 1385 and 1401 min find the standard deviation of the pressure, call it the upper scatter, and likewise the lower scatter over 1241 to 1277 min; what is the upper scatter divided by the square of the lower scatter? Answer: 5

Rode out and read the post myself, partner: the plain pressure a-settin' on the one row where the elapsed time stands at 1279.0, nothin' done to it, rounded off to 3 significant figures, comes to 7.61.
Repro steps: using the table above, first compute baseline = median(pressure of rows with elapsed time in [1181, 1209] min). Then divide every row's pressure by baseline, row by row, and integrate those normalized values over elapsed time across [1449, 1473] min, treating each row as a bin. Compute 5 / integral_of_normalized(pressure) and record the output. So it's 0.19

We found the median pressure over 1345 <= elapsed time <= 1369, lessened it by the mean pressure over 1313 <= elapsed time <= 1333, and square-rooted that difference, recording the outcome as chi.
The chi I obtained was 0.68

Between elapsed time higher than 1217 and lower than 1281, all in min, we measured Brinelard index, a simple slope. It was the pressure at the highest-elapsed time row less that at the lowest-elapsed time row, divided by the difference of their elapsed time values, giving 0.00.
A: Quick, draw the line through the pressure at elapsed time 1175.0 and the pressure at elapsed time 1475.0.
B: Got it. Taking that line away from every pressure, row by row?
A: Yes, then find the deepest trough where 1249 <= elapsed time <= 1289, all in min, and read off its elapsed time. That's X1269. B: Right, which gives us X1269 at 1267.0 min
